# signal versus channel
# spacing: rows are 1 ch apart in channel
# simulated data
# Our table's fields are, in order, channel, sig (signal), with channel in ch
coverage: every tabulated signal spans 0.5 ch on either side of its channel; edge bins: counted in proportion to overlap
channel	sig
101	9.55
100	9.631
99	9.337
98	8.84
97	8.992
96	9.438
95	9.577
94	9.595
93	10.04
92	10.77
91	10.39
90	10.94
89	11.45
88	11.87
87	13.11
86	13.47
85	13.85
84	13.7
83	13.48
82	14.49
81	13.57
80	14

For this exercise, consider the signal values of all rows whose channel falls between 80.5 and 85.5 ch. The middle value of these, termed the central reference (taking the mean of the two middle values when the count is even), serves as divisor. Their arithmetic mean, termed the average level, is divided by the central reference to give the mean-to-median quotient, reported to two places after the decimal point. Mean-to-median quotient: 1.01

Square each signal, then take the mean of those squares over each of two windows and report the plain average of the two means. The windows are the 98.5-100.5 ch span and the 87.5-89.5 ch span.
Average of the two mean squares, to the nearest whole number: 113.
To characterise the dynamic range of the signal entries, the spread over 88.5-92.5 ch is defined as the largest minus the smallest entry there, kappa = 1.1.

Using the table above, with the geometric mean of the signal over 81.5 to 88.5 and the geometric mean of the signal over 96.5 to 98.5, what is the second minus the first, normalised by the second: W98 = -0.5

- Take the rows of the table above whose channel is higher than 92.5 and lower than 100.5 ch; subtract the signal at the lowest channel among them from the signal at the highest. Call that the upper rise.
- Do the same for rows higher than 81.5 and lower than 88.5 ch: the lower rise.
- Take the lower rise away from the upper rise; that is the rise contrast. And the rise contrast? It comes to 2.2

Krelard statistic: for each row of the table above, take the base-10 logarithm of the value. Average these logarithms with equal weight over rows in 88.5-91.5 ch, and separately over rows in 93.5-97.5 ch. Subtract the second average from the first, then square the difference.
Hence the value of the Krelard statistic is 0.0042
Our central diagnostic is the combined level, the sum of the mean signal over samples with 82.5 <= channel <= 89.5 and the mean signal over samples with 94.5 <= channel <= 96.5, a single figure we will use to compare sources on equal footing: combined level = 22.5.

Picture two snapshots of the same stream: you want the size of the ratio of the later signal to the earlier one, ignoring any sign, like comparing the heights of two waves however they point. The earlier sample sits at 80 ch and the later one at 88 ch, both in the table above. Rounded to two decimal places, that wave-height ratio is 0.85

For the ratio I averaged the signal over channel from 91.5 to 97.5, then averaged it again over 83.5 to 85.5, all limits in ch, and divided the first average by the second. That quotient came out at 0.71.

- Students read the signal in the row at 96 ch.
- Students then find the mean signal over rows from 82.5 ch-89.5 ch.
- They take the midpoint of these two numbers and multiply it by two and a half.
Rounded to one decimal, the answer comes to 28.0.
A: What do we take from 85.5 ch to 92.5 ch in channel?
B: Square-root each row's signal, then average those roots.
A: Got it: 3.4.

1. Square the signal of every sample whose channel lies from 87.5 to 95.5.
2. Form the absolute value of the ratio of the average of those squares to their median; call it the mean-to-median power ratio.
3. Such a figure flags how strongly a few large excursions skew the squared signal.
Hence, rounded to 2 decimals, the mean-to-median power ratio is 1.00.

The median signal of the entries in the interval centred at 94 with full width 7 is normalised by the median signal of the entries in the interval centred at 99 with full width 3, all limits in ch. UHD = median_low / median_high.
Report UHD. 1.03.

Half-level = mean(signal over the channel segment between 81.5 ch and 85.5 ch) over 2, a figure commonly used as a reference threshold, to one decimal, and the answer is 6.9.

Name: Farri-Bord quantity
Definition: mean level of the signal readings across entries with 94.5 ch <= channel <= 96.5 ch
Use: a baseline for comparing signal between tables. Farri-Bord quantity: 9.5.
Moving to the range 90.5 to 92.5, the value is 10.6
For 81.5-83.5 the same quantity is 14.0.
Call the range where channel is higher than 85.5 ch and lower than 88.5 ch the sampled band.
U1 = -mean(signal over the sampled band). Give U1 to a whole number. -13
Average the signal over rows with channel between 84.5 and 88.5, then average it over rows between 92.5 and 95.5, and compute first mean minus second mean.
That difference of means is 3.3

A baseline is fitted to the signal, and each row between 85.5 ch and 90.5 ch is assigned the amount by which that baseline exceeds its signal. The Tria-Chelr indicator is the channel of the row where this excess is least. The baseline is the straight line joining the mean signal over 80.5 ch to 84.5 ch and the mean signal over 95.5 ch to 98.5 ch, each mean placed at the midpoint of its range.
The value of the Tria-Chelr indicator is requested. 86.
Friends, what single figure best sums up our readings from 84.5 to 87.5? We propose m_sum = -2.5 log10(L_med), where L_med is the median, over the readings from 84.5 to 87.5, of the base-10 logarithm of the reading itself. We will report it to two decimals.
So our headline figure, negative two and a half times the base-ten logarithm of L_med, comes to -0.13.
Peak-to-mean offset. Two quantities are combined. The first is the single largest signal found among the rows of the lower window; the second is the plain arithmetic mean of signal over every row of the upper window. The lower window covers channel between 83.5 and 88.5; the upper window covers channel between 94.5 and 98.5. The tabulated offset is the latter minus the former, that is -4.6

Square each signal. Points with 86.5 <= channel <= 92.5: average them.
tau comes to 131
